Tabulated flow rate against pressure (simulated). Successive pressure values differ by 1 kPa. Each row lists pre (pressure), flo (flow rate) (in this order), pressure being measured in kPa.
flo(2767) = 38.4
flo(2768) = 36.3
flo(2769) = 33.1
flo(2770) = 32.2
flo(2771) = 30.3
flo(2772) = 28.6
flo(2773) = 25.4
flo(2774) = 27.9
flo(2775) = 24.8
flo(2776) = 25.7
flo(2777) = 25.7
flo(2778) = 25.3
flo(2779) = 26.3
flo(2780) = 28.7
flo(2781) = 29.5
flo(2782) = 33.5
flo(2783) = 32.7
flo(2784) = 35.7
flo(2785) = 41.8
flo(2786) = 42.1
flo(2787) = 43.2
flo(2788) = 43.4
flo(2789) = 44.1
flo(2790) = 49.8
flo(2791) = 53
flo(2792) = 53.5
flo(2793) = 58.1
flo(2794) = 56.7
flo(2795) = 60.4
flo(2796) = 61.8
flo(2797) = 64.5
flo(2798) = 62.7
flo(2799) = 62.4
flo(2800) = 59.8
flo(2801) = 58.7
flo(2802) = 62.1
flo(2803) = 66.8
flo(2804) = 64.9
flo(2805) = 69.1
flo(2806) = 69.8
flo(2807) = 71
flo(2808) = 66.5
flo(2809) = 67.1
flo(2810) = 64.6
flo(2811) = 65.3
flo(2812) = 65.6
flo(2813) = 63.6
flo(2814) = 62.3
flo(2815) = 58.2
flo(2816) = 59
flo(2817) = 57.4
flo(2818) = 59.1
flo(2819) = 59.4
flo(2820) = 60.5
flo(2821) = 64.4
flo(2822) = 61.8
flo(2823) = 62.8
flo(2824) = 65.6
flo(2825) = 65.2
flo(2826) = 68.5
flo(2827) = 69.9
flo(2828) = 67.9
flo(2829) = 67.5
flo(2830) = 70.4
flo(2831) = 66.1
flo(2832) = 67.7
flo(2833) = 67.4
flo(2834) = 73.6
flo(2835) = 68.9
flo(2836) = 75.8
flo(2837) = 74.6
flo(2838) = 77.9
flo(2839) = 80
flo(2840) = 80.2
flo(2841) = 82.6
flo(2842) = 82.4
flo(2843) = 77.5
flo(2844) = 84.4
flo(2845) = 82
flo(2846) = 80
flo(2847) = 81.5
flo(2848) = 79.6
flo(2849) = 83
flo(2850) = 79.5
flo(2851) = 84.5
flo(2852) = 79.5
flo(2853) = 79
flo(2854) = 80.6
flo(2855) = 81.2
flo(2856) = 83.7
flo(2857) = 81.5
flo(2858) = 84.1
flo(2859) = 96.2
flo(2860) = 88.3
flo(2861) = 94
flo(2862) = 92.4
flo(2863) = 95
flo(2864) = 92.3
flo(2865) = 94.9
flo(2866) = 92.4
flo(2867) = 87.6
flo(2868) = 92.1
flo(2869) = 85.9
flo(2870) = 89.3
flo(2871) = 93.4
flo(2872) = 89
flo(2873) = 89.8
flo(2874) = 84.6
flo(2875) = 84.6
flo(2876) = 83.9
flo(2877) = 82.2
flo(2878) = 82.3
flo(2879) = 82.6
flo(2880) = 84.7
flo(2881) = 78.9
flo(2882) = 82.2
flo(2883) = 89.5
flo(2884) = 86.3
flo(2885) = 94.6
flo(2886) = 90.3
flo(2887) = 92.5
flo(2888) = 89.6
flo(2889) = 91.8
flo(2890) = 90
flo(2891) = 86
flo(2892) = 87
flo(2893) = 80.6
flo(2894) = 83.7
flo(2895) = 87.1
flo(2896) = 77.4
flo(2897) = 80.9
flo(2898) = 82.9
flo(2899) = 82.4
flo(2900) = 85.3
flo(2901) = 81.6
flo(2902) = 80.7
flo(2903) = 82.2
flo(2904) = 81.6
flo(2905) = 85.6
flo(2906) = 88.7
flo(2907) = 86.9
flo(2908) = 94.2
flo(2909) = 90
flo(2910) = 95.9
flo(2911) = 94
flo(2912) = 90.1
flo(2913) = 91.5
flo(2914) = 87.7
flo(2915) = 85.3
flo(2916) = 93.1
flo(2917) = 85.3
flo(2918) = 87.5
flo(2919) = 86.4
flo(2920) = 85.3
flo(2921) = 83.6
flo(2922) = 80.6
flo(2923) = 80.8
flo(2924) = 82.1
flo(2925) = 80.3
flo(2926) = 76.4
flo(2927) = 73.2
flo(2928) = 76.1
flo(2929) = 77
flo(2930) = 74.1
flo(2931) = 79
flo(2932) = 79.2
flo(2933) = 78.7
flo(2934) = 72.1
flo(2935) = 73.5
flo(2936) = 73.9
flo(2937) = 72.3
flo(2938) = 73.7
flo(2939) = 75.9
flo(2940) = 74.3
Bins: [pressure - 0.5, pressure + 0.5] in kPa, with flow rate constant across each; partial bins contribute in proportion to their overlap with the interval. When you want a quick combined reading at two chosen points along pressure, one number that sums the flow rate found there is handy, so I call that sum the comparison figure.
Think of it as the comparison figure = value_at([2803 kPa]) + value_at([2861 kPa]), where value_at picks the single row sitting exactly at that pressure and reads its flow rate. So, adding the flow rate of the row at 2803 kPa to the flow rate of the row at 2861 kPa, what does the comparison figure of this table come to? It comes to 161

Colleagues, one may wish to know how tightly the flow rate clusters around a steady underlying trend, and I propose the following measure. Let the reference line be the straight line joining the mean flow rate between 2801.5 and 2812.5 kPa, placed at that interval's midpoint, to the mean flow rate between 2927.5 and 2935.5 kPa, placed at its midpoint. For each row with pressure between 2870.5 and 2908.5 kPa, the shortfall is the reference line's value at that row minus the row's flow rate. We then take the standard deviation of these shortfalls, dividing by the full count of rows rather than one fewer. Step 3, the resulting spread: 4.5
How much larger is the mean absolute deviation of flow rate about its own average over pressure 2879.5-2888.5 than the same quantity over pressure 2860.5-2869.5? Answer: 1.8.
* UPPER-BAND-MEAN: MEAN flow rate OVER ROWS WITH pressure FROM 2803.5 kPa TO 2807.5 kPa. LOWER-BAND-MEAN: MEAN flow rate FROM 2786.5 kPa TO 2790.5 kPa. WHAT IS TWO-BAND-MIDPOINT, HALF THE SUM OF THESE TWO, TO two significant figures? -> 57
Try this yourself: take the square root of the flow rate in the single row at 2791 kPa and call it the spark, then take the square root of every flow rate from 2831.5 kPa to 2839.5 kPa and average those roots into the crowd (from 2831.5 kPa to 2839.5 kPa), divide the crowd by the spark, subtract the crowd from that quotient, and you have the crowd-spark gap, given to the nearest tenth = -7.4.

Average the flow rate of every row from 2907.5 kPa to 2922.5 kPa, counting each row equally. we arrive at 89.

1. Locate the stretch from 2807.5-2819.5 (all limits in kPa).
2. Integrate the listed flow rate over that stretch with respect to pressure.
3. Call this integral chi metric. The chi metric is 748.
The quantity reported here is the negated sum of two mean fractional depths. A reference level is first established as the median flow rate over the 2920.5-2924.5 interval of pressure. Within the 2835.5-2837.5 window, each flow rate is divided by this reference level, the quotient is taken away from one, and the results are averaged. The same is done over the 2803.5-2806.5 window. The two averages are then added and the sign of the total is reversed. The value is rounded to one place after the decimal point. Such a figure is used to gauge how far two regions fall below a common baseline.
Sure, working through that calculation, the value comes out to -0.2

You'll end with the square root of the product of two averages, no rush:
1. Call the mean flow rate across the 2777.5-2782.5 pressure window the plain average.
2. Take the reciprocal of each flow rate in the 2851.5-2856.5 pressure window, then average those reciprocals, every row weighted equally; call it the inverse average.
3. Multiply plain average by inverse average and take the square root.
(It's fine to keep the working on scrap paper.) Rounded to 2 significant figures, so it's 0.60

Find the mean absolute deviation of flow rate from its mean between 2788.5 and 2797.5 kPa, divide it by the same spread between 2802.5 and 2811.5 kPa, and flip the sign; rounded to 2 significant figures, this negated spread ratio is -2.8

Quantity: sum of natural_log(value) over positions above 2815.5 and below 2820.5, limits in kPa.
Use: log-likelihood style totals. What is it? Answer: 20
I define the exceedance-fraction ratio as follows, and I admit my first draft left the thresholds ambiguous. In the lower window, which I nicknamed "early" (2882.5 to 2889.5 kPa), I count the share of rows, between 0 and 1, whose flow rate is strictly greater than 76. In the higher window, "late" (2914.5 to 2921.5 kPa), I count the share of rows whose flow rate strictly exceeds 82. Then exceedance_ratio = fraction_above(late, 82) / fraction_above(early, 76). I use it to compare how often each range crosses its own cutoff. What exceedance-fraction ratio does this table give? 1.0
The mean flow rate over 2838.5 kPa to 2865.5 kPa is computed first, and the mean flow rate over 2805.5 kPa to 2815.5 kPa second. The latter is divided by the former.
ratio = 0.77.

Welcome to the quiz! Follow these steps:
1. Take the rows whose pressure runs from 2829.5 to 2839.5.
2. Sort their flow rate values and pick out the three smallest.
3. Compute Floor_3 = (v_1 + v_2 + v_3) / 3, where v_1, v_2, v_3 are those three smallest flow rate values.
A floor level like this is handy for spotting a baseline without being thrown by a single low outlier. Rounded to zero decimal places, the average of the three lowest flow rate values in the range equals 67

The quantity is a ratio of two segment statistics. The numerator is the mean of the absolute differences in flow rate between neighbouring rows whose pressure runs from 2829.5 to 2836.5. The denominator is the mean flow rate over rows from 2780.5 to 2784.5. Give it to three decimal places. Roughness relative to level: 0.122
